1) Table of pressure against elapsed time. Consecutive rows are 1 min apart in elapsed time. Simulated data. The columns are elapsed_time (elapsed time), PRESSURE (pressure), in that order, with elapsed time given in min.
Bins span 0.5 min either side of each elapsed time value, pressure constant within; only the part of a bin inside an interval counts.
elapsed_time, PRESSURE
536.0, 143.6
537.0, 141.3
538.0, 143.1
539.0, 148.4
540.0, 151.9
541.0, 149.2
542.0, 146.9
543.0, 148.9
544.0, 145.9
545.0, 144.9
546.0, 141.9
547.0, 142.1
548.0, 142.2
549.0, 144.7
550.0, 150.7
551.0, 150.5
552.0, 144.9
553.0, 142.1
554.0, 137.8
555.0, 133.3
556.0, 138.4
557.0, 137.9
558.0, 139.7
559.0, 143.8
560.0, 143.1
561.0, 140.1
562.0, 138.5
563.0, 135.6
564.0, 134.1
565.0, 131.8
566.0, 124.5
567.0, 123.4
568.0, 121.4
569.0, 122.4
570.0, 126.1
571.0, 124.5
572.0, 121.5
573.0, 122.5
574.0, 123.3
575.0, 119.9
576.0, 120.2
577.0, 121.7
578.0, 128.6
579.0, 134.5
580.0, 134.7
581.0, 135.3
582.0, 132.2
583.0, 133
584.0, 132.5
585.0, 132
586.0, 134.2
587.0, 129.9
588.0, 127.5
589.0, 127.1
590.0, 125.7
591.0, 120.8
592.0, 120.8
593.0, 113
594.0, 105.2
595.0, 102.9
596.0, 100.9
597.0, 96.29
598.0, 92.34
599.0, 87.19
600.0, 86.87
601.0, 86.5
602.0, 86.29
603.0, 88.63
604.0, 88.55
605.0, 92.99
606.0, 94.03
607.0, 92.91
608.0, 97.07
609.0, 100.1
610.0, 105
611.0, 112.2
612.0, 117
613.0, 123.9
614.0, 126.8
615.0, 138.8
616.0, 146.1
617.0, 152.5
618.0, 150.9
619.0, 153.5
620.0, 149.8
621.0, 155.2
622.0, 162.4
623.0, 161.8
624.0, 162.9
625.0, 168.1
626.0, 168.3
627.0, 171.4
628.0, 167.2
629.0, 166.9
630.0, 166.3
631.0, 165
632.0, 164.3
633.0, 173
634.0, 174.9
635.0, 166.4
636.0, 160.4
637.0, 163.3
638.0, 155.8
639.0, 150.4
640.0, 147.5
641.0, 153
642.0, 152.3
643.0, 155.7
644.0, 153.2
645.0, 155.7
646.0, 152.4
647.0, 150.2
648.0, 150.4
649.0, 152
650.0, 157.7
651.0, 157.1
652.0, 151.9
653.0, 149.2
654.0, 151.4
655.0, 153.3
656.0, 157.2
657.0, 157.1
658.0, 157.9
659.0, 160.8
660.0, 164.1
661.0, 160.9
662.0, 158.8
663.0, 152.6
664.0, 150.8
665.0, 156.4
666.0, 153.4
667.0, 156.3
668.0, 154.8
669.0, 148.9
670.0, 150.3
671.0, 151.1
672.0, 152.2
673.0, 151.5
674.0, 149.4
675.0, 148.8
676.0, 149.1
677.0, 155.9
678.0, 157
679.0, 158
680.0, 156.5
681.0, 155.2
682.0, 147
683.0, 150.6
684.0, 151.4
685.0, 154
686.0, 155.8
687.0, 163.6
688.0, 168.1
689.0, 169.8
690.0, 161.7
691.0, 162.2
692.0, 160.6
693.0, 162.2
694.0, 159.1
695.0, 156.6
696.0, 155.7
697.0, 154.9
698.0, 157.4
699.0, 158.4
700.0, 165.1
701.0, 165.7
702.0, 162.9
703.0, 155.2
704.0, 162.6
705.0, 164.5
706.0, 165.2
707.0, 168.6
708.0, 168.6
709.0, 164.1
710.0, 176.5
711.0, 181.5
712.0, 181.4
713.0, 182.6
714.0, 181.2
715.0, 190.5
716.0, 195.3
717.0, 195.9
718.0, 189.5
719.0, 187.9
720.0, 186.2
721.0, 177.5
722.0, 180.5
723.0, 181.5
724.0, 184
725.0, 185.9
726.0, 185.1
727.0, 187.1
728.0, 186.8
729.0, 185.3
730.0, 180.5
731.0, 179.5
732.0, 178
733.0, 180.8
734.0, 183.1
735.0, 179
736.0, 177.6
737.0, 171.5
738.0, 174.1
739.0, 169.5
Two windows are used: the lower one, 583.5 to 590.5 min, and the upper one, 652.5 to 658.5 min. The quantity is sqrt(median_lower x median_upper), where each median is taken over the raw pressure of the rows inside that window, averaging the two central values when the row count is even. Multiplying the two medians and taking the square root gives 142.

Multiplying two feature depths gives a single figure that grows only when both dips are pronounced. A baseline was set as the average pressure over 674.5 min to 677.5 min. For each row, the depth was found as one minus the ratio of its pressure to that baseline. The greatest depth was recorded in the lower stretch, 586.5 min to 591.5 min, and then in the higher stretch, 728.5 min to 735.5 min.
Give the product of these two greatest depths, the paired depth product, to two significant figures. -0.036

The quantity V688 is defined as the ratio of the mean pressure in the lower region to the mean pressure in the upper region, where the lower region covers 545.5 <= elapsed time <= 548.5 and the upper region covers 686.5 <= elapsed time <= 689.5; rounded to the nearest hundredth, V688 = 0.85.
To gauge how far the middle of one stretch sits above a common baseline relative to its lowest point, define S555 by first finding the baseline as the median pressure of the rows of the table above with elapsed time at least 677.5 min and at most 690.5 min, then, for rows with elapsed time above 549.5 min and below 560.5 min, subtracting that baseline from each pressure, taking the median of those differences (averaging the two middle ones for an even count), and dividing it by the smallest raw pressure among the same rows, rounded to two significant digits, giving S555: -0.11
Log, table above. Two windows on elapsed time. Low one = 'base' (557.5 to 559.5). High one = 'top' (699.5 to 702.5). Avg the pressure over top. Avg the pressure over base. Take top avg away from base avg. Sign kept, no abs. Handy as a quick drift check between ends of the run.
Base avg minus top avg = -23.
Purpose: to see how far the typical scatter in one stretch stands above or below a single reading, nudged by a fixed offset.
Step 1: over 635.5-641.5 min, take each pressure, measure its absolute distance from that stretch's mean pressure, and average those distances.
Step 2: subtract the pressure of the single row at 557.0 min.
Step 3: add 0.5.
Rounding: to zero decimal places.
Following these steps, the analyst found -133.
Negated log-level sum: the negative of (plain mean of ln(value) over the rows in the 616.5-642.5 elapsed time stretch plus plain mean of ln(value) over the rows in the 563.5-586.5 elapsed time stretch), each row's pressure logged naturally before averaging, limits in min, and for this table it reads -9.9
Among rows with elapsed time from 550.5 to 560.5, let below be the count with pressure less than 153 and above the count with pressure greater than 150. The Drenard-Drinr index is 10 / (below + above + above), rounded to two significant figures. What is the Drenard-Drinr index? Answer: 0.83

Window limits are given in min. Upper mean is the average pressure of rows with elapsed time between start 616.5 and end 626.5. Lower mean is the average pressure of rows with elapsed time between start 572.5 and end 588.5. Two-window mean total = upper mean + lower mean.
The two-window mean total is 287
